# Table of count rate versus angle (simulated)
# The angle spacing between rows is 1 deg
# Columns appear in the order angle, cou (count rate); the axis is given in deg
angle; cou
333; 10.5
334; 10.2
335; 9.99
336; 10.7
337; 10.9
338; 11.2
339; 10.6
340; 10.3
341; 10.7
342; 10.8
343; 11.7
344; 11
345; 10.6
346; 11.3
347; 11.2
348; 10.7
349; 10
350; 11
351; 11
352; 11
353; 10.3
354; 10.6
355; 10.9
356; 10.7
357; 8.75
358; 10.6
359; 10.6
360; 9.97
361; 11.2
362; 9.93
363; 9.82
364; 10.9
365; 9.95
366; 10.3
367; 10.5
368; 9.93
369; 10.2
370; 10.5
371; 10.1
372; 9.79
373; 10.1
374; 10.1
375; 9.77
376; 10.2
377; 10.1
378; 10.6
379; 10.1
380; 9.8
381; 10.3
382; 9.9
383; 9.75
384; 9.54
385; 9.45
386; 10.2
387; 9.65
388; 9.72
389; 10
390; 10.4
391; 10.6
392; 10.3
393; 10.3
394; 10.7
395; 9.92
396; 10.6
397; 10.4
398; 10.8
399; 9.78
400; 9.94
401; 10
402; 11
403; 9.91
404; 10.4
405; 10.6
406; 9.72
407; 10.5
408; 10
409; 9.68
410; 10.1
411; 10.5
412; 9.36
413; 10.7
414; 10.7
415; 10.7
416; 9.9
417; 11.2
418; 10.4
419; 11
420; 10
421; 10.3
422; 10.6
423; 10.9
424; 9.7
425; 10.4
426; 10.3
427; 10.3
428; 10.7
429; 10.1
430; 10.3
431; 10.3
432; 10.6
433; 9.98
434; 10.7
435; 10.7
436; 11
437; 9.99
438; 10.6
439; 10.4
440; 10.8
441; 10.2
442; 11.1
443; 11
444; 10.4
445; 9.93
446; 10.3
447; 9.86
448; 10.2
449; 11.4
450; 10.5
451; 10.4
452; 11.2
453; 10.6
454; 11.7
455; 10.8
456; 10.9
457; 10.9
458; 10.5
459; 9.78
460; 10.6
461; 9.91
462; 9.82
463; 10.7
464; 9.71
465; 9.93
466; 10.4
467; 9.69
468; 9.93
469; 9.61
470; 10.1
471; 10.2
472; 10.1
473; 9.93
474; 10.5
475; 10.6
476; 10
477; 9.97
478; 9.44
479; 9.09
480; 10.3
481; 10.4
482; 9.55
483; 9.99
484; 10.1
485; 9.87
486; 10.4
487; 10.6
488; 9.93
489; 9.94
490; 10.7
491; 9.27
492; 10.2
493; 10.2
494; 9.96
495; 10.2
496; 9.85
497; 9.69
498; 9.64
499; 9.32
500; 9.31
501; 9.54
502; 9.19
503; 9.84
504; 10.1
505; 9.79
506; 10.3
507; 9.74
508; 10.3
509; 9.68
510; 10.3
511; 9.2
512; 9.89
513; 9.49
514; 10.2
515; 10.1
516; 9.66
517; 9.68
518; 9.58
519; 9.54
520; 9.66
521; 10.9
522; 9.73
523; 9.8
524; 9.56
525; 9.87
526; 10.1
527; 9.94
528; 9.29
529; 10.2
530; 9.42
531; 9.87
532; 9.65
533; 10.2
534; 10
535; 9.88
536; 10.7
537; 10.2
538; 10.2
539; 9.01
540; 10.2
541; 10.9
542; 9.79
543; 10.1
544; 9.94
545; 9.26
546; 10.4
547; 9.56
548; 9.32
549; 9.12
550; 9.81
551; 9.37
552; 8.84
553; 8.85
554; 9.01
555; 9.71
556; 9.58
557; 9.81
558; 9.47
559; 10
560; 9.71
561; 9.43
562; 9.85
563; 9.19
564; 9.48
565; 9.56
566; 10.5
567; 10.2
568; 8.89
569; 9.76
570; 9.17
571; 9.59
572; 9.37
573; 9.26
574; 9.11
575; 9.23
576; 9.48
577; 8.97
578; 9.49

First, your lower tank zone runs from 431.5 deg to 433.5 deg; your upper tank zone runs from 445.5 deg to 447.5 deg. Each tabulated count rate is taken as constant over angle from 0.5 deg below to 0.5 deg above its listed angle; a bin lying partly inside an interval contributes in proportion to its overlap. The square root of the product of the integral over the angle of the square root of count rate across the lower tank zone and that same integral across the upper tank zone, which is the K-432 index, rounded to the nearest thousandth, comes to 6.382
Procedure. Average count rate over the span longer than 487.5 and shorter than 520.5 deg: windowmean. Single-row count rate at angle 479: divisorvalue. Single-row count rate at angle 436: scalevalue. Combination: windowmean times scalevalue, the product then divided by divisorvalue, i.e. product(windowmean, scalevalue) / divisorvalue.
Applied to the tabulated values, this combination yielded 11.9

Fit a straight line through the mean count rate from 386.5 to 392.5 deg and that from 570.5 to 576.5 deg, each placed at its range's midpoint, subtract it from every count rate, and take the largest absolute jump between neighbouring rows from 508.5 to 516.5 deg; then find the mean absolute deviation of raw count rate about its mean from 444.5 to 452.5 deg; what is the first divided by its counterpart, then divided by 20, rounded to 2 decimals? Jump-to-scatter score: 0.13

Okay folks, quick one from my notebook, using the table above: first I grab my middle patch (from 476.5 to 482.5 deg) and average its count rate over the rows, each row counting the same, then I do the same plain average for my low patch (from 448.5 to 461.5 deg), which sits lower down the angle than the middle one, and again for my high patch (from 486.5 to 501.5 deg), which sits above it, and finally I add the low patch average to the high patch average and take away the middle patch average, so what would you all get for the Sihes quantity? 10.8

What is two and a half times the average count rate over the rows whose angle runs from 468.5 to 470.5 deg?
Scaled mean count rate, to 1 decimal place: 24.6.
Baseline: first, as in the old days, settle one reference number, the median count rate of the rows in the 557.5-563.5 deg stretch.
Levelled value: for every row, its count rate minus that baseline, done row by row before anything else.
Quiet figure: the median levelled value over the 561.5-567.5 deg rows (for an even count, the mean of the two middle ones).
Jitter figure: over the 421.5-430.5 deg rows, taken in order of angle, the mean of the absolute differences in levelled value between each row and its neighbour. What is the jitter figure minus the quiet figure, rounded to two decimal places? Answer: 0.32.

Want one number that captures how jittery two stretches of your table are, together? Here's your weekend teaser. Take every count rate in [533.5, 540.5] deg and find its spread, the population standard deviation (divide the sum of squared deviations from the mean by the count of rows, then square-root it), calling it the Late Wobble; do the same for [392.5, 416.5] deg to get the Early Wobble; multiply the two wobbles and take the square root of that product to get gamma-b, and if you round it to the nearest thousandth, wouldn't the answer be 0.450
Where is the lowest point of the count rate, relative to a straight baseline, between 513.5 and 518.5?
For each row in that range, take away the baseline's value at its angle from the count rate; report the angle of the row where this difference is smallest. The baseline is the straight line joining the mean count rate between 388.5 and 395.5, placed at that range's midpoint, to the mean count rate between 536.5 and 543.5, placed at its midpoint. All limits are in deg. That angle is 518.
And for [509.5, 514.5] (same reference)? 511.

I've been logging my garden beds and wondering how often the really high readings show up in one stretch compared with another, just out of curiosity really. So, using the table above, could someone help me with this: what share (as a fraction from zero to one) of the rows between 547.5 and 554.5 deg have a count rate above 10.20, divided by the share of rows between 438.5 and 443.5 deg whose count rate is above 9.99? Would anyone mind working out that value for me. 0.0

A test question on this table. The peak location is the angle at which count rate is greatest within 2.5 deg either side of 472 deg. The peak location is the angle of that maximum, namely 474 deg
